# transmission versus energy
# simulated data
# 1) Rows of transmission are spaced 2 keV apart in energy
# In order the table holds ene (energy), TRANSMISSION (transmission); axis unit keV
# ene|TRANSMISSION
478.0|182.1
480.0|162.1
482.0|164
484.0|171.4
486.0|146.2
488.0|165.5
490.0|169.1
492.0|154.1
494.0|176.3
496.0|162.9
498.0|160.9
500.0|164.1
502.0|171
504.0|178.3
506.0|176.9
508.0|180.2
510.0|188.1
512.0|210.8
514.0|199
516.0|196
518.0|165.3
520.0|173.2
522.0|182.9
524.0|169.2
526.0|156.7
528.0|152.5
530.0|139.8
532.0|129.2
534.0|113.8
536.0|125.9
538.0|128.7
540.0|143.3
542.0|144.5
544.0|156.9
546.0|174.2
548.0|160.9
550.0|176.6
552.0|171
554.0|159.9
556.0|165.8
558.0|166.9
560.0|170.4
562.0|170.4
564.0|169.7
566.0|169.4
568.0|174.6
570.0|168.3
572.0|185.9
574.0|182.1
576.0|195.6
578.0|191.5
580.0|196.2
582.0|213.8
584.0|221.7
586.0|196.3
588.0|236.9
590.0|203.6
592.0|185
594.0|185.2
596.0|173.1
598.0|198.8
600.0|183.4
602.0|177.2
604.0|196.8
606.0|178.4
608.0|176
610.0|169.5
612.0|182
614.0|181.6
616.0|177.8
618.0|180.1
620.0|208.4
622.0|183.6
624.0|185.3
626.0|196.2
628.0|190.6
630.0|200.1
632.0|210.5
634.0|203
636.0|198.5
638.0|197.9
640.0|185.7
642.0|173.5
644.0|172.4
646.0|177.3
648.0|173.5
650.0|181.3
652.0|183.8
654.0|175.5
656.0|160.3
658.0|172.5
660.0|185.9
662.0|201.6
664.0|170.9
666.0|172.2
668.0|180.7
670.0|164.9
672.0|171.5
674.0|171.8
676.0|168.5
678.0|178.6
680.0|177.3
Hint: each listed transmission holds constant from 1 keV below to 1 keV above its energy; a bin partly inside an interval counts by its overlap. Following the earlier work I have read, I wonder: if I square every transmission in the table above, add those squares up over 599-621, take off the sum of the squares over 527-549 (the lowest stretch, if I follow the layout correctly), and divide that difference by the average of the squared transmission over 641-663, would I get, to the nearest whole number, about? 4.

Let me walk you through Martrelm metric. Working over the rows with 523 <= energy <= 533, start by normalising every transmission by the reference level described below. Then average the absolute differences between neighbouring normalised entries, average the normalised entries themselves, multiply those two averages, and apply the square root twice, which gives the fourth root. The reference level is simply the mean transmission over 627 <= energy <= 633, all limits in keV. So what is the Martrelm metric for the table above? 0.44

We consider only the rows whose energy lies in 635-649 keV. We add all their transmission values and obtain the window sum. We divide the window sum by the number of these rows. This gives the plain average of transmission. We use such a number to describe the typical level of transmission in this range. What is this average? 183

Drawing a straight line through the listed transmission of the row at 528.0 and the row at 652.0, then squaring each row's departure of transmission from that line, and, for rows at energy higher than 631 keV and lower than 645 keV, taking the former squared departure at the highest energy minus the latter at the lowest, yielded -920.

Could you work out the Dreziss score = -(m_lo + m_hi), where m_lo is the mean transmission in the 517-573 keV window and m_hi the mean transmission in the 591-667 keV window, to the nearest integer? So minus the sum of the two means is -344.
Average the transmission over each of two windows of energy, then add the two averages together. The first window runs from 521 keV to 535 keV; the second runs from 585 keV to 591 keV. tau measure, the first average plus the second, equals 361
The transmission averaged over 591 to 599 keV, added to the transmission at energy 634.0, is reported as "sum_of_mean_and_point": 389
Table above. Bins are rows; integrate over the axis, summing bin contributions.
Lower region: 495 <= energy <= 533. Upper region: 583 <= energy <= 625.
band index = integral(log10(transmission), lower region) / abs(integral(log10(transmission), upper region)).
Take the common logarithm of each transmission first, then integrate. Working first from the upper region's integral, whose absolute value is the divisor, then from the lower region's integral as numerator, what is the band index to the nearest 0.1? 0.9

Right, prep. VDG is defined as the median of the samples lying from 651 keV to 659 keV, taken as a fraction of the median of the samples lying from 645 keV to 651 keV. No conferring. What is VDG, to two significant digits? 0.98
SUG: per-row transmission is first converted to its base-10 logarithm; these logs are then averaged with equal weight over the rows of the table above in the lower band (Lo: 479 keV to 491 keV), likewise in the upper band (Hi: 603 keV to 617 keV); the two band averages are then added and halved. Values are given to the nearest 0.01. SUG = 2.23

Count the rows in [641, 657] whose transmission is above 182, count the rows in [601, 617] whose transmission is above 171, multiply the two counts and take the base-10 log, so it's 0.85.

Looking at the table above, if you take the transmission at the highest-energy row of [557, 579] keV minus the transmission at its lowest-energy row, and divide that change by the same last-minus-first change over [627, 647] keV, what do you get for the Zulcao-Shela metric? -1.8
